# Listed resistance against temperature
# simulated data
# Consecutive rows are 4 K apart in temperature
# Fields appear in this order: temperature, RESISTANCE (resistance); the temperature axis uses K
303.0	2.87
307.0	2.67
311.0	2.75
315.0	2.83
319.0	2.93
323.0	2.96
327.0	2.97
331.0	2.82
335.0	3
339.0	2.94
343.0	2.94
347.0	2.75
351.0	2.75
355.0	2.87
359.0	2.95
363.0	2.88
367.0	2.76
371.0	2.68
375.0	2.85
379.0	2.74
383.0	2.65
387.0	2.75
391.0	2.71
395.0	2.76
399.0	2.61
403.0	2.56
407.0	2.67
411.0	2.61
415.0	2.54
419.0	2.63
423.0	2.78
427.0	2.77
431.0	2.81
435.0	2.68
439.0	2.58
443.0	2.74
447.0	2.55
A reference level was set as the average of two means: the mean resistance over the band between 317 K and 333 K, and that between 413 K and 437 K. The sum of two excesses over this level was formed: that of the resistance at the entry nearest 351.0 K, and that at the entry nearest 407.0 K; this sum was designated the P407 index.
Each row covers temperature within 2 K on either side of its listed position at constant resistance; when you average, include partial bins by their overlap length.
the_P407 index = -0.20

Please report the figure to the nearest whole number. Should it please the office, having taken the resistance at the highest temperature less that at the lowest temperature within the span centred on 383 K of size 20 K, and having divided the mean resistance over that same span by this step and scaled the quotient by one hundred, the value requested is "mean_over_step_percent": -1957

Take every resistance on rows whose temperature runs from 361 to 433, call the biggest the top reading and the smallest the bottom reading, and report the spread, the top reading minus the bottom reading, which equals 0.34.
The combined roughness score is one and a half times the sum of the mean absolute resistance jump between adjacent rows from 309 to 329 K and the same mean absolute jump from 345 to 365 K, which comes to 0.184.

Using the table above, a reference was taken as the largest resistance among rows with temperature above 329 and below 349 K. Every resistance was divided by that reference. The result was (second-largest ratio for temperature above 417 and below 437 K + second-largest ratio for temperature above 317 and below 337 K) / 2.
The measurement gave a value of 0.958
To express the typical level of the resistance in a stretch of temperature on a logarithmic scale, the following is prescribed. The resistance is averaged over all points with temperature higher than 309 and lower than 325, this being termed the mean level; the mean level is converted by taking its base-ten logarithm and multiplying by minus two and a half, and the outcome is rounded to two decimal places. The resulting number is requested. -1.14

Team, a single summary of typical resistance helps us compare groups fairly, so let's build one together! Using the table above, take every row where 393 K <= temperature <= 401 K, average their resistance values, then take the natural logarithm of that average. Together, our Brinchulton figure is 0.99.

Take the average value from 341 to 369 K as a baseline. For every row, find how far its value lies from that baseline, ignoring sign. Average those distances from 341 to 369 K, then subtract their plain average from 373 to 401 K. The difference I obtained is -0.04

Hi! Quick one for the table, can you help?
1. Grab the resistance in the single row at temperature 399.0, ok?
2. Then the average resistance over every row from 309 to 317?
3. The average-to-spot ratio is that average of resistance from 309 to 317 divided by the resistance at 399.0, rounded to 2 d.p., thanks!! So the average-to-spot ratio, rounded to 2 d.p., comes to 1.07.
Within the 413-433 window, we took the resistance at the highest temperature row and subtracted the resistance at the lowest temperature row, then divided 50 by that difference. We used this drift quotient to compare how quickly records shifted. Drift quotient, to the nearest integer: 185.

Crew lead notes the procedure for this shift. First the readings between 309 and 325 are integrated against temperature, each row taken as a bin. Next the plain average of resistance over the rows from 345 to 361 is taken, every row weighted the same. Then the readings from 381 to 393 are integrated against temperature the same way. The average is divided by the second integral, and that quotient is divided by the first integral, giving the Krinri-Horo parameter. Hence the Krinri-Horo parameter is 0.0019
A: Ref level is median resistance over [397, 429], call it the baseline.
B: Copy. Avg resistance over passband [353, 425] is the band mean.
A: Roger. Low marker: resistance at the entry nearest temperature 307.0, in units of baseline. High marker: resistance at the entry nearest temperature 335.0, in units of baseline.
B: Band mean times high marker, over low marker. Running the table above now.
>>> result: 3.1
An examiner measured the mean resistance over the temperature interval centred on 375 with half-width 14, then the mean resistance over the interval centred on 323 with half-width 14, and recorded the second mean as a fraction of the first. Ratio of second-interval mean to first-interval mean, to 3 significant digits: 1.05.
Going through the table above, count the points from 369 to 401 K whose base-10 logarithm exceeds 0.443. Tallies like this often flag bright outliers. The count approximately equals 1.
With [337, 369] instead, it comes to 5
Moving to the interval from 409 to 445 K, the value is 2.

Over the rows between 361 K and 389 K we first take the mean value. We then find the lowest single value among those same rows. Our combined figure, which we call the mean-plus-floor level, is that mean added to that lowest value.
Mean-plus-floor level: 5.41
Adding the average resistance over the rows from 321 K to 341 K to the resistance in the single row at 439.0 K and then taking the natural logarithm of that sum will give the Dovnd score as 1.71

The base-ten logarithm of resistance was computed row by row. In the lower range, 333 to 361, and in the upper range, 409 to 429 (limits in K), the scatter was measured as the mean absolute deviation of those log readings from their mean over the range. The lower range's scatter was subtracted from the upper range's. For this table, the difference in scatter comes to 0.002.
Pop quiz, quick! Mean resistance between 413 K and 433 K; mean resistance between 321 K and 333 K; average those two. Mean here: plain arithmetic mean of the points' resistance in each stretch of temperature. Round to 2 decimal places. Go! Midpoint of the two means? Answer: 2.81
